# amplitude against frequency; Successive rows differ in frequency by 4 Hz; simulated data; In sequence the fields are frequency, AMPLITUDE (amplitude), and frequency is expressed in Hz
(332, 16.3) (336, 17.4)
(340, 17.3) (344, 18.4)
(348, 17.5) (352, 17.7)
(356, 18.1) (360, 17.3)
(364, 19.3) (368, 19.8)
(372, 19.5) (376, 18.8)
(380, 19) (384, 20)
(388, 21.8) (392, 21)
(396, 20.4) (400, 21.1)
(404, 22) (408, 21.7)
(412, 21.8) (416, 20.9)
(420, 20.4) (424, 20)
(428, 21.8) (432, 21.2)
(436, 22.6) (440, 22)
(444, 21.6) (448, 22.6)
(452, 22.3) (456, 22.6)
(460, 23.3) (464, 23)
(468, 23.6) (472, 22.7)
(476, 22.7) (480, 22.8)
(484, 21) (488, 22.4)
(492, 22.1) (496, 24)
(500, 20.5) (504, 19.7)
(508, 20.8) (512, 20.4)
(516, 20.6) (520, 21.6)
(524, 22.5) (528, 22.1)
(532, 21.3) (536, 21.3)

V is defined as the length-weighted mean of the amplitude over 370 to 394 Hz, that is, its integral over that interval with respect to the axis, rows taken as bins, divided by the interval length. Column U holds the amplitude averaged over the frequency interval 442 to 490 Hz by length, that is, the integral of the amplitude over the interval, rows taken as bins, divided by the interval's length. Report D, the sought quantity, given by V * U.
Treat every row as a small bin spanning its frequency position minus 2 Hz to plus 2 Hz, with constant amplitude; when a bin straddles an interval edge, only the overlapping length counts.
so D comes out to 451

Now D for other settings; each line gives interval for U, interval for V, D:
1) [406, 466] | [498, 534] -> 460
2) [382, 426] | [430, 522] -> 462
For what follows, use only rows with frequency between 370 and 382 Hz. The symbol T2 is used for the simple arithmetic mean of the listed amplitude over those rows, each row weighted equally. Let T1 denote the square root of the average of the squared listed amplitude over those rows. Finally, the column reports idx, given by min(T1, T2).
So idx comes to 19.1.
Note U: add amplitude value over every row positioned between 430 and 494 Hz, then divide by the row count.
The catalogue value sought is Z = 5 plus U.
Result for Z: 27.4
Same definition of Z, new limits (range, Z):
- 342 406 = 24.5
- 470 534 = 26.7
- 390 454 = 26.5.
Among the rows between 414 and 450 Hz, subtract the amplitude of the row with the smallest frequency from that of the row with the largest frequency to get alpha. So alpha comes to 2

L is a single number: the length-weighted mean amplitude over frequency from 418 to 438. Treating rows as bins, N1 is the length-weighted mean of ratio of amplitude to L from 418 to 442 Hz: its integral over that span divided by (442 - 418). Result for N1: 1.01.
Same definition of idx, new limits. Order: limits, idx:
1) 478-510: 21.7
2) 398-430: 21.2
